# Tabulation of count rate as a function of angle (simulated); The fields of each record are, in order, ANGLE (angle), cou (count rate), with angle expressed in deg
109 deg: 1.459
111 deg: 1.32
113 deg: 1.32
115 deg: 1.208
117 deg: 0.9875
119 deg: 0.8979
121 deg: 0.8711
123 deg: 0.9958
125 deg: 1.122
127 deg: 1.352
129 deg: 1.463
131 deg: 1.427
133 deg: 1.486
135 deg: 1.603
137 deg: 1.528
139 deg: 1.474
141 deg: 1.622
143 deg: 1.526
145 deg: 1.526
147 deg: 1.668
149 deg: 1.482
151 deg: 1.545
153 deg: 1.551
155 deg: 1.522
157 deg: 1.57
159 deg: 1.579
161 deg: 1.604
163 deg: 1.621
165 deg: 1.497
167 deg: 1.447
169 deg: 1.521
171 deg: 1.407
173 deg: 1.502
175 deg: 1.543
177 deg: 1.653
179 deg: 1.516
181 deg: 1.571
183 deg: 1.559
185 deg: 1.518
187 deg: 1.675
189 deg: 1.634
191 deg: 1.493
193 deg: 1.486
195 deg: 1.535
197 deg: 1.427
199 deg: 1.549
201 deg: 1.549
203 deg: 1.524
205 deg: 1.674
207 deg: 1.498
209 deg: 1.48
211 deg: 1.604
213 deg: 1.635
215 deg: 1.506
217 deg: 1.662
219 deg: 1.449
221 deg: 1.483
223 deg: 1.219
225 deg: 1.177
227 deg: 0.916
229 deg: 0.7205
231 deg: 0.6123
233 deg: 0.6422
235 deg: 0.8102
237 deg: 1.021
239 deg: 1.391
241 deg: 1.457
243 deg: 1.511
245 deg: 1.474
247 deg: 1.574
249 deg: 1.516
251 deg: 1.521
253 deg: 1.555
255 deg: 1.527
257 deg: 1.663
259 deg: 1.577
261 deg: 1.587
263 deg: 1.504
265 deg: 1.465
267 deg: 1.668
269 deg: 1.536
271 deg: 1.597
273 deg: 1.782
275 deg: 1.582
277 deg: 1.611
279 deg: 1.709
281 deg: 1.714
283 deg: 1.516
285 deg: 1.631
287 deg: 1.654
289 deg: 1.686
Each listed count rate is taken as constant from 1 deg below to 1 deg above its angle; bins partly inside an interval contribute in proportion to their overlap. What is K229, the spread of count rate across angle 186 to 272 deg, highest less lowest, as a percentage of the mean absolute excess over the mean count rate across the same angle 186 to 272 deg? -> 534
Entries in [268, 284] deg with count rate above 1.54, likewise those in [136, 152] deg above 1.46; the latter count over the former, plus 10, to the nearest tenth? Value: 11.3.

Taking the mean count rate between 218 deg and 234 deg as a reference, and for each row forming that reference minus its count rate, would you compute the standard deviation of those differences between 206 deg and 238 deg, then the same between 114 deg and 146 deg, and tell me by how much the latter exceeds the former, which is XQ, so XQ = -0.11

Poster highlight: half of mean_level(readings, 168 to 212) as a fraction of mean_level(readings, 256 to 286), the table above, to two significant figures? 0.48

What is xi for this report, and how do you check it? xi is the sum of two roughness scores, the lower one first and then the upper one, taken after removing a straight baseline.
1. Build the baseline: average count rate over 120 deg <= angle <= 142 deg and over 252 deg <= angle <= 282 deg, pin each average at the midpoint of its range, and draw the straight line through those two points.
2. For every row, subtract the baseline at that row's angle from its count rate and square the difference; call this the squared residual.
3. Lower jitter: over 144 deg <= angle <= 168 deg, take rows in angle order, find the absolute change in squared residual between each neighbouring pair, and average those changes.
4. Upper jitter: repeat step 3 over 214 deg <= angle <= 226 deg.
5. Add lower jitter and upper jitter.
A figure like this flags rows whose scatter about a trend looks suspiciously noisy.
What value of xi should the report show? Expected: 0.053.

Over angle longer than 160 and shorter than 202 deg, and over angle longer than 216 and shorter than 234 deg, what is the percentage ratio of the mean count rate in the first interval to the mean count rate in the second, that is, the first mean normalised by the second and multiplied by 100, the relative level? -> 140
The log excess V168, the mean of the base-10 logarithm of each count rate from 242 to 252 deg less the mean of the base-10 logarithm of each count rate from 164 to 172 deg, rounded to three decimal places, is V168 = 0.015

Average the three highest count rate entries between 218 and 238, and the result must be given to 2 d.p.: 1.38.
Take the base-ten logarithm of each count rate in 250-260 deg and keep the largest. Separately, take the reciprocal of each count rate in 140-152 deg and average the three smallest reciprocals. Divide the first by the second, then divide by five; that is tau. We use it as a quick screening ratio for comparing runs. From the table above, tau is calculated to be 0.071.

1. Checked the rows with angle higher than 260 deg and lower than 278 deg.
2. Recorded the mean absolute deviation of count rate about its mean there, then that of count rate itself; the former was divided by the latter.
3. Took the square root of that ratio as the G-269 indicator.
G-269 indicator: 0.201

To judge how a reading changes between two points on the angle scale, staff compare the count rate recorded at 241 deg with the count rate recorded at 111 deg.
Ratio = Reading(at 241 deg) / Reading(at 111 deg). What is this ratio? 1.10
